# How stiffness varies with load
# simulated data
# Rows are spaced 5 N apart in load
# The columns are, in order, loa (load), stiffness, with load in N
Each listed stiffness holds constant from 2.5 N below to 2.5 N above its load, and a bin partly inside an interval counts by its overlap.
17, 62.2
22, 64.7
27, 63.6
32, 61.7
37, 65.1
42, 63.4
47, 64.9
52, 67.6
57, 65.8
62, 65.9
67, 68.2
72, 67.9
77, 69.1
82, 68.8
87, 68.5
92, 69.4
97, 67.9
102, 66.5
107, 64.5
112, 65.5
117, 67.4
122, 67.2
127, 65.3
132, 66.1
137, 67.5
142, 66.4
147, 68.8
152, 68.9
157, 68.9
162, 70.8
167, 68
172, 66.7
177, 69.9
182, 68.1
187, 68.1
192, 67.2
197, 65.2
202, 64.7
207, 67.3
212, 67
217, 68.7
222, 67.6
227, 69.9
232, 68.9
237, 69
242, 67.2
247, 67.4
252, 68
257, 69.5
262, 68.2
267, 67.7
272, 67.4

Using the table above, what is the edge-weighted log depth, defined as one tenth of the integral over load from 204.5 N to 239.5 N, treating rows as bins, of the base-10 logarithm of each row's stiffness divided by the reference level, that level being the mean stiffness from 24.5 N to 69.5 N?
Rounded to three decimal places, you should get 0.073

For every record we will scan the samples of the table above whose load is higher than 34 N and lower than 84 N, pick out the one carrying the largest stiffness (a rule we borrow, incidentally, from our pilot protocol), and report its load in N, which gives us 77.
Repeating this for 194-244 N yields 227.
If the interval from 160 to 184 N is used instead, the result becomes 162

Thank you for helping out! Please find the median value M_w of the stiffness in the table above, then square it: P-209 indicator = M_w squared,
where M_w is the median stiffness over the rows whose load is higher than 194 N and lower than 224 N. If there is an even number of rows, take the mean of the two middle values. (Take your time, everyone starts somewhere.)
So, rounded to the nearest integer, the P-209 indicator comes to 4509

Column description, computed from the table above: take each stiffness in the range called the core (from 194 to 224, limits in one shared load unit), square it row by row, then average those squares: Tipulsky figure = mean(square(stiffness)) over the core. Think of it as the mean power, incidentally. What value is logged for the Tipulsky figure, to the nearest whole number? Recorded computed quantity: 4457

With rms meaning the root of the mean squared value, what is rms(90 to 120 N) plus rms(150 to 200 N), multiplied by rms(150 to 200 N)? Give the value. 9212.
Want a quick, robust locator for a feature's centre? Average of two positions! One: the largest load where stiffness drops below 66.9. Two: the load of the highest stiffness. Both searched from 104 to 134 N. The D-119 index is 124.5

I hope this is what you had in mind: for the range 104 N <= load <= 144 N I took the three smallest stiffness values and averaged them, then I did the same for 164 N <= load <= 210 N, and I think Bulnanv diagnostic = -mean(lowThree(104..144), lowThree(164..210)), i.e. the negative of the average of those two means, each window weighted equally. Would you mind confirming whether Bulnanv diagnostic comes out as -65.3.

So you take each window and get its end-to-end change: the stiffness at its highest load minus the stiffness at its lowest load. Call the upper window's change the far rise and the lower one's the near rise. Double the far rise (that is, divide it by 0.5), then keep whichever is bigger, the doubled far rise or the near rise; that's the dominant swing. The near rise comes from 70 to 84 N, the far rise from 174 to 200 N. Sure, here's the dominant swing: 0.9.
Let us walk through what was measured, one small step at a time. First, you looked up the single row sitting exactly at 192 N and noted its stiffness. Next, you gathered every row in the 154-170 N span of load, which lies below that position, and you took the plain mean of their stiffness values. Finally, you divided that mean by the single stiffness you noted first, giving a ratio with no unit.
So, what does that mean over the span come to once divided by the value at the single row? 1.03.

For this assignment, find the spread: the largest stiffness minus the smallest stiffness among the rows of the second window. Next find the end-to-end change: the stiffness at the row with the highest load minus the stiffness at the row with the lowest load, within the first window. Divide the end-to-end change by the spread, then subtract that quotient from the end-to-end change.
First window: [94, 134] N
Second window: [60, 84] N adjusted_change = -1.2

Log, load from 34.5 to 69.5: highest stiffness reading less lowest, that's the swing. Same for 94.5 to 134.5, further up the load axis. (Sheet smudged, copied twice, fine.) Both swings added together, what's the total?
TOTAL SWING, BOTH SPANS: 8.2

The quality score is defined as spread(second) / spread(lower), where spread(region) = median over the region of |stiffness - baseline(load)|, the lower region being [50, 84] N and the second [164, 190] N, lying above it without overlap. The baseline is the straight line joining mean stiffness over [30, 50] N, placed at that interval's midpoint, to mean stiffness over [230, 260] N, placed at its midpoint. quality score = 0.33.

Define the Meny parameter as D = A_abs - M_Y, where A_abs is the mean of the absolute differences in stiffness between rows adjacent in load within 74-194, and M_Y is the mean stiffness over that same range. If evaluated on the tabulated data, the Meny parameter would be -66.5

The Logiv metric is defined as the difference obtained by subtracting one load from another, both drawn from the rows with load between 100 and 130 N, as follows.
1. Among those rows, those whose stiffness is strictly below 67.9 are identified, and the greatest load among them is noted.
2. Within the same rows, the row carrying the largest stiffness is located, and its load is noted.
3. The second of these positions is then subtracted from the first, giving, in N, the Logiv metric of 10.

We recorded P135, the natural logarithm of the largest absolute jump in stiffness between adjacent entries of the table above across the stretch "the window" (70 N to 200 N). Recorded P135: 1.16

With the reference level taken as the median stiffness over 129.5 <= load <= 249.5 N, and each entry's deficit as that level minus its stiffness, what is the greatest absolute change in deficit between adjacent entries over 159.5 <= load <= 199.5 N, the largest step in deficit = 3.20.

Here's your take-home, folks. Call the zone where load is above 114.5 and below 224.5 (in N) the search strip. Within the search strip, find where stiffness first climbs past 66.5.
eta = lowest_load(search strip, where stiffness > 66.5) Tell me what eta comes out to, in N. 117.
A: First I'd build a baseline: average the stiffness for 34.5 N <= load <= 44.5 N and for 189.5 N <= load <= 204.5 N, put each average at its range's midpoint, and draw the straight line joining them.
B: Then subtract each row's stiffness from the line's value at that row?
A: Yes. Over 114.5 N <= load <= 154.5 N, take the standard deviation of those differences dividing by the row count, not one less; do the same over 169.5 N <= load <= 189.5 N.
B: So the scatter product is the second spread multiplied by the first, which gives 1.3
